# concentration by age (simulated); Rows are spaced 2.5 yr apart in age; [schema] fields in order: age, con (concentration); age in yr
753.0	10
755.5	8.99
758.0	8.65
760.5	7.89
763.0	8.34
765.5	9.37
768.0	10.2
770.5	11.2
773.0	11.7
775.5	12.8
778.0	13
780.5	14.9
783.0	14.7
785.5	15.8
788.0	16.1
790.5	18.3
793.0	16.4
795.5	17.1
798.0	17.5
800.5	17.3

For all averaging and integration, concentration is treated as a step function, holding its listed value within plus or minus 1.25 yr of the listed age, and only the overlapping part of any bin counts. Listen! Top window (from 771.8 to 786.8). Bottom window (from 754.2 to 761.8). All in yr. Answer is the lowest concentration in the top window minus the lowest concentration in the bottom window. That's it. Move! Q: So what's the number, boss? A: 3.8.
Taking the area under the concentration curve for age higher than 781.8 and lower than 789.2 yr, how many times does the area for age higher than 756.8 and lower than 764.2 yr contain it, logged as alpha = 0.53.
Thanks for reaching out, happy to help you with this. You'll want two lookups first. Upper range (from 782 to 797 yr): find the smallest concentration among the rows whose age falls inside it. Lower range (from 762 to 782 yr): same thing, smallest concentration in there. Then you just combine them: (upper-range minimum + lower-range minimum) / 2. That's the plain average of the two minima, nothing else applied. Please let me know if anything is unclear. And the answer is 11.5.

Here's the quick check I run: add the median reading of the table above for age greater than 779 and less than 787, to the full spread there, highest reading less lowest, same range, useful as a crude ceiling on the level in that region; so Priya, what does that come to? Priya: 16.0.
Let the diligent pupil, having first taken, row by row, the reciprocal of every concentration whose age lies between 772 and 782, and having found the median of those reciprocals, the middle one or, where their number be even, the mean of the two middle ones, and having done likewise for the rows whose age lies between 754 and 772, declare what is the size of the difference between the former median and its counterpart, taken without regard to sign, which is 0.034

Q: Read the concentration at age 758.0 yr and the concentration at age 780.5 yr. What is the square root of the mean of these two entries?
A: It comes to 3.43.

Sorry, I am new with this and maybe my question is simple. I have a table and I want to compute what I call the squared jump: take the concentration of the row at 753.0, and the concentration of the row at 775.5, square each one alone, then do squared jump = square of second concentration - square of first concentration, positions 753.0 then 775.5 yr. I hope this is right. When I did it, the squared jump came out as 64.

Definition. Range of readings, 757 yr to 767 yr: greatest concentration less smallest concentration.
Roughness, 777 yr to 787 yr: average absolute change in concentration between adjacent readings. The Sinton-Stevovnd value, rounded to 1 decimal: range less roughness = 0.4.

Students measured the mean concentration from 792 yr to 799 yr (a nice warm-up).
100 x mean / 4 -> 425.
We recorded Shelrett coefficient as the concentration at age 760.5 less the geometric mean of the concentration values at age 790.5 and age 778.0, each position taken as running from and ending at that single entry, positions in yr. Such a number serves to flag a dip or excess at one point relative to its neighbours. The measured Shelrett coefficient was -7.5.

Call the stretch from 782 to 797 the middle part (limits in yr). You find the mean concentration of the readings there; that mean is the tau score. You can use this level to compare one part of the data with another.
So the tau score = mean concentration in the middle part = 16.4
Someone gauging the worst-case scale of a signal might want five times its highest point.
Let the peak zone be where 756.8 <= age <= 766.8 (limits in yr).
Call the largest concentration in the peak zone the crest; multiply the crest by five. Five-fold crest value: 47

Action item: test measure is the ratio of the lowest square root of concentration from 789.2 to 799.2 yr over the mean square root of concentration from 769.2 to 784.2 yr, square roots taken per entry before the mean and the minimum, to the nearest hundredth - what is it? 1.12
